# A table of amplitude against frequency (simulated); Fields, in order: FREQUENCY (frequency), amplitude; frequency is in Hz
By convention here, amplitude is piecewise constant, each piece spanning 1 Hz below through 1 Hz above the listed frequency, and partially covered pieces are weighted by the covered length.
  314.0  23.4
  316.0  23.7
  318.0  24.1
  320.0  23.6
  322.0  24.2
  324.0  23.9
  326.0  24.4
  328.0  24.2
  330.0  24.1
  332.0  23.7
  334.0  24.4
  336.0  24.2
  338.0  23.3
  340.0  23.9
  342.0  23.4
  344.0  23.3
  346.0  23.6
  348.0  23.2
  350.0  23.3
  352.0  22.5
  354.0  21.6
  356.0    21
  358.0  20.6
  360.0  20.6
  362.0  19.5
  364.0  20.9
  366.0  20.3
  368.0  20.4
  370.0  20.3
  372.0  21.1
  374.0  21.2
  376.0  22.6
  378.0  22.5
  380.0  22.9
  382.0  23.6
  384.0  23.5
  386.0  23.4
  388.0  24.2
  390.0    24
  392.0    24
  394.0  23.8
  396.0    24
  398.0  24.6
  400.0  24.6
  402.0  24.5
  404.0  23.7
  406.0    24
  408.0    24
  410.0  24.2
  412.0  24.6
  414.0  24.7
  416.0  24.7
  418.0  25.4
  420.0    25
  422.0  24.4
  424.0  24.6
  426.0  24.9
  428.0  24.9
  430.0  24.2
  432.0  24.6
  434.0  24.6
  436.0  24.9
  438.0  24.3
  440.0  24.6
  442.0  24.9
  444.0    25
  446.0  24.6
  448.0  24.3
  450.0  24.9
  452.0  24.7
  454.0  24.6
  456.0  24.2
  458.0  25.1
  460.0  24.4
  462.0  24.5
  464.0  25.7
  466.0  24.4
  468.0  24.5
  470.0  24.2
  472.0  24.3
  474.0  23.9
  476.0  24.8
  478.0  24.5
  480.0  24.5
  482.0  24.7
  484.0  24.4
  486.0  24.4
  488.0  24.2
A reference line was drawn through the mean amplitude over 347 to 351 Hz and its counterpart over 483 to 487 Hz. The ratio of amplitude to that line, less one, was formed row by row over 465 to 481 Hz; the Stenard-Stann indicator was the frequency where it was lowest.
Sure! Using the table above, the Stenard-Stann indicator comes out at 474.0 Hz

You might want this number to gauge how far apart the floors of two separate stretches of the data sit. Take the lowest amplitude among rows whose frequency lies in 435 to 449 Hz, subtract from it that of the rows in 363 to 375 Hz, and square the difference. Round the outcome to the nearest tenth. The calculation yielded 16.0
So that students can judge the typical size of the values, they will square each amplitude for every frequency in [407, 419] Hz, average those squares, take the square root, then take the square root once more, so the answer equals 4.96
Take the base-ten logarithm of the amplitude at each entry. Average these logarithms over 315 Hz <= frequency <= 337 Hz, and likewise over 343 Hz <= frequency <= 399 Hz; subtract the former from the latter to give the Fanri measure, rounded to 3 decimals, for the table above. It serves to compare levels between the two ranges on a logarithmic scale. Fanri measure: -0.032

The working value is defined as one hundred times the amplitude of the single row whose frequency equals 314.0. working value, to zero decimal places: 2340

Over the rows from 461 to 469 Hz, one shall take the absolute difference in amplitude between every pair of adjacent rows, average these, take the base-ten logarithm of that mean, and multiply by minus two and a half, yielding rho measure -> 0.2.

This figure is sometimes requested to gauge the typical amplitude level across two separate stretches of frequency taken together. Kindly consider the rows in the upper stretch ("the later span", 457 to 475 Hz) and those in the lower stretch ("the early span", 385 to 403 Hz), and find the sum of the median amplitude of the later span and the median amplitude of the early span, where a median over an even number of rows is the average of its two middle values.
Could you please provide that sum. 48.4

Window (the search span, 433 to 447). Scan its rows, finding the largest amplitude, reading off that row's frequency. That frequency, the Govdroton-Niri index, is 444.0 Hz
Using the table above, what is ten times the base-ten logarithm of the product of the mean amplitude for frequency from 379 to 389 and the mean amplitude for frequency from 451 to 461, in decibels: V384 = 27.6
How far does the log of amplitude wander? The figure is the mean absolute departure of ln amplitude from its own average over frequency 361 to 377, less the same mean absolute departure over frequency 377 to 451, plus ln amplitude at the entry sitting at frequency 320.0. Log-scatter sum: 3.17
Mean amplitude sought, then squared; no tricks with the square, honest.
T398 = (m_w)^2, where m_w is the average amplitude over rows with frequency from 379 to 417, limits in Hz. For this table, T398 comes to 579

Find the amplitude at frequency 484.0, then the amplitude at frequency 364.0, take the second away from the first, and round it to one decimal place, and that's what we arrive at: 3.5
